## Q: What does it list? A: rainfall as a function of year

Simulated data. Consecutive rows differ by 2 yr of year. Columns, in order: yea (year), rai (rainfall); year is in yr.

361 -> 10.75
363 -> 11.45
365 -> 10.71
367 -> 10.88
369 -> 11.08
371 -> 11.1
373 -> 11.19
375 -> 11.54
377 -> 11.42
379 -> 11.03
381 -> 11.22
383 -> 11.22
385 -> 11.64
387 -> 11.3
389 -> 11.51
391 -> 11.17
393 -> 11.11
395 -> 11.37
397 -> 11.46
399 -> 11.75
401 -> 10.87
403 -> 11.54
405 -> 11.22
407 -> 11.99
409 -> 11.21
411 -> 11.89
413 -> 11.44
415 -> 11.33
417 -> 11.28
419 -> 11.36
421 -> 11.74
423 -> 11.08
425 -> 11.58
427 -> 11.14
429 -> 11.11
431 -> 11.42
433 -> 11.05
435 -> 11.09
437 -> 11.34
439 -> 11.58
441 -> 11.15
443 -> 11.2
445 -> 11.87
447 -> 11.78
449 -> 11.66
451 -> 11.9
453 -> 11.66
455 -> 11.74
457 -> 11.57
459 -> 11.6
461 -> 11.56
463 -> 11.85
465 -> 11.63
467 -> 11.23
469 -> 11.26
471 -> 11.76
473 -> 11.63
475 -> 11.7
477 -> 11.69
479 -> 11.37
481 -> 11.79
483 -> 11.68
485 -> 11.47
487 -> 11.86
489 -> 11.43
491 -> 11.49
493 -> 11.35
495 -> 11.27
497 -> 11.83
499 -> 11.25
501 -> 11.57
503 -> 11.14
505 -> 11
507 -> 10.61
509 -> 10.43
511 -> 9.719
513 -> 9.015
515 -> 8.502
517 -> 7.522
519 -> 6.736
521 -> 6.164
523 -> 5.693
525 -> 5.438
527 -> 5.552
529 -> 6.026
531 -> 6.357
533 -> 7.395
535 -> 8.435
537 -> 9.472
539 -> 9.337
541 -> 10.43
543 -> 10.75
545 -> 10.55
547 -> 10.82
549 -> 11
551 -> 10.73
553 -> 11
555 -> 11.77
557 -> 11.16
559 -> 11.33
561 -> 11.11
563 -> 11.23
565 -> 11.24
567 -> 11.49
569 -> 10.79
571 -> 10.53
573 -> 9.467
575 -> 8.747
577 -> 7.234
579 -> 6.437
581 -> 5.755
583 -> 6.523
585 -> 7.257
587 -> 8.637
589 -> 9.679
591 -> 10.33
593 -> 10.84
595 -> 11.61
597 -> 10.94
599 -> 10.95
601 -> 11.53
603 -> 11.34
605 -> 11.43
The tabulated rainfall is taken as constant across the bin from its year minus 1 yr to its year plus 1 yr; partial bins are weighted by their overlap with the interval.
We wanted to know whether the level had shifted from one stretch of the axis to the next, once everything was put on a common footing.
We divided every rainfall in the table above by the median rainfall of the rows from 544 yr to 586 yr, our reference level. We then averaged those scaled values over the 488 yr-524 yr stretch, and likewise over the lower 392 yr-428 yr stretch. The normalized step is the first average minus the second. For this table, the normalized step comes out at -0.15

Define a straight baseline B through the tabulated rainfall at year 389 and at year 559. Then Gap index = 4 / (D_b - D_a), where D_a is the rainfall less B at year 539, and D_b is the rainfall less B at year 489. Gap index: 2.0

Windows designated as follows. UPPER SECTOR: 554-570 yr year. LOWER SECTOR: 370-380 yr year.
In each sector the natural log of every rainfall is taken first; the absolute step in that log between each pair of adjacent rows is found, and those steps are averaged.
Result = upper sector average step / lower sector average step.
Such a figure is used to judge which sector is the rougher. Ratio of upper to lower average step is 1.3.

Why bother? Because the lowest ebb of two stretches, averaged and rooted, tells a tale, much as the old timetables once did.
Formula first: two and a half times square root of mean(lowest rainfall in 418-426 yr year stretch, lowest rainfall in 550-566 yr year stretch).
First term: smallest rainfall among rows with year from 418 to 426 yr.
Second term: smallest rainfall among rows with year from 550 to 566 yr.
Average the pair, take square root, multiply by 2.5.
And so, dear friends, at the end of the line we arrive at 8.3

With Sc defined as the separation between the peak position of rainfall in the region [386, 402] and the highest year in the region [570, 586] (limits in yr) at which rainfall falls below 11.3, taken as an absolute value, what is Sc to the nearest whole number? 186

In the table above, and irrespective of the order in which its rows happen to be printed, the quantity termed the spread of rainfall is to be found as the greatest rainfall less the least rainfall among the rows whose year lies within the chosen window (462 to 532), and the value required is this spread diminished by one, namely 5.4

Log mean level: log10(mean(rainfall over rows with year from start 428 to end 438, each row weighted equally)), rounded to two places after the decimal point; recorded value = 1.05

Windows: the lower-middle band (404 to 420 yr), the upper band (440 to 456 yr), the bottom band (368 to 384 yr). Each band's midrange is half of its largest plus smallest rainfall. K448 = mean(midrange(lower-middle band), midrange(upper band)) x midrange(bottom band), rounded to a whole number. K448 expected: 130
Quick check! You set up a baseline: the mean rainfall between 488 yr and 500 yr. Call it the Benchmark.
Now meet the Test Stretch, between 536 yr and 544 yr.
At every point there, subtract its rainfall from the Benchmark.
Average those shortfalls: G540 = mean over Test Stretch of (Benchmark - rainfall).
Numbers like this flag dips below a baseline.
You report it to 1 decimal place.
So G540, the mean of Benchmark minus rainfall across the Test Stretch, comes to 1.4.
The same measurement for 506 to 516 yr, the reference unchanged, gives 1.8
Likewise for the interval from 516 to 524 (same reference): 4.9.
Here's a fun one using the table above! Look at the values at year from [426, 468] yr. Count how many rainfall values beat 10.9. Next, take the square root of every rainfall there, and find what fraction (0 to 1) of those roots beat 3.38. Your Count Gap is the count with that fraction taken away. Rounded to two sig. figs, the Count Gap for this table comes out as 20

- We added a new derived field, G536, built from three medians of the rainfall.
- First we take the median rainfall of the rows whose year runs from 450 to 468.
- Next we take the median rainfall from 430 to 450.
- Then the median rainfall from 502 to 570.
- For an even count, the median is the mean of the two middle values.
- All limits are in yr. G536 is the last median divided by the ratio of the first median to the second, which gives 10.3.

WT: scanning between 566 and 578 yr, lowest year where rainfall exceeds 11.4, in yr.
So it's 567 yr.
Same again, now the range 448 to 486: 449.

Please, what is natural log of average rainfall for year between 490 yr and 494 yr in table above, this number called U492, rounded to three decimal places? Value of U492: 2.435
